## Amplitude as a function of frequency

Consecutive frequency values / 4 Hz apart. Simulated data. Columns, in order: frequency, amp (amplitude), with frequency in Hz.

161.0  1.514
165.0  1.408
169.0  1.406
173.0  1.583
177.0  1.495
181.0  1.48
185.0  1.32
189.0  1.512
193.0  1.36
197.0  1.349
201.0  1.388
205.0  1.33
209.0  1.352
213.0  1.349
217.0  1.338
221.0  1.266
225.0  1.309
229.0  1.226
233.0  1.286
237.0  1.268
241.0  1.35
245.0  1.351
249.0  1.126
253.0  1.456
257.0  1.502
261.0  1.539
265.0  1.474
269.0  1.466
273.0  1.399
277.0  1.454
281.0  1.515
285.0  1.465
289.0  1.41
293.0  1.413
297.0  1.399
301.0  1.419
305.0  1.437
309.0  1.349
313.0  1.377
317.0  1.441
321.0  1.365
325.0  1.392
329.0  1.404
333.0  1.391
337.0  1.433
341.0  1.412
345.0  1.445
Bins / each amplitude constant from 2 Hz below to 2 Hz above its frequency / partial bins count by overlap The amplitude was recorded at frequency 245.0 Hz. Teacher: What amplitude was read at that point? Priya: 1.351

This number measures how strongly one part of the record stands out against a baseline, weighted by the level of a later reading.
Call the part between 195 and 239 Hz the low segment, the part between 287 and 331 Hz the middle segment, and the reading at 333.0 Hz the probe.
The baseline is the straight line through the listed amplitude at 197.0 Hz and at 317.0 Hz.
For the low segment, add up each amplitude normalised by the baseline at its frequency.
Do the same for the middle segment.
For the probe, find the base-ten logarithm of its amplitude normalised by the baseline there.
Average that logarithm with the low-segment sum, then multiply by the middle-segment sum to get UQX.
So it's 56.8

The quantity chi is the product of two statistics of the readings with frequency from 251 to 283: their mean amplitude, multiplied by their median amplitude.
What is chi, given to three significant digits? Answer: 2.17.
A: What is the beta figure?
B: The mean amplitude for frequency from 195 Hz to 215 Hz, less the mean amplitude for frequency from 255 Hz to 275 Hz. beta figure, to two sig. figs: -0.12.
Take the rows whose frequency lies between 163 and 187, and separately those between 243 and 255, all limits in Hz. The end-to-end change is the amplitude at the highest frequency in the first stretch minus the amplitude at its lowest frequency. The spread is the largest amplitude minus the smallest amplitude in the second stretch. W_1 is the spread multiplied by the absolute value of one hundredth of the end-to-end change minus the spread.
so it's 0.109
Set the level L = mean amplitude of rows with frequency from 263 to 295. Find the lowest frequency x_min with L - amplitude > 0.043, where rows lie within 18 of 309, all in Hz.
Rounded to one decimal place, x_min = 297.0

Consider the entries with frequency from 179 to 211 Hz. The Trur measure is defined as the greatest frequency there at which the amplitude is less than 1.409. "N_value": 209.0 Hz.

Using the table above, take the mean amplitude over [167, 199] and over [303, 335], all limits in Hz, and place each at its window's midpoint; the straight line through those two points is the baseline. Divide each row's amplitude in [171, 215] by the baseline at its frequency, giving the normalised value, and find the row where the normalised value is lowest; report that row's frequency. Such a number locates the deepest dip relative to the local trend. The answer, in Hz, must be 185.0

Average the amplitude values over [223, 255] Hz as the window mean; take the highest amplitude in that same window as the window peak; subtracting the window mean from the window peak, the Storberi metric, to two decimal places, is 0.16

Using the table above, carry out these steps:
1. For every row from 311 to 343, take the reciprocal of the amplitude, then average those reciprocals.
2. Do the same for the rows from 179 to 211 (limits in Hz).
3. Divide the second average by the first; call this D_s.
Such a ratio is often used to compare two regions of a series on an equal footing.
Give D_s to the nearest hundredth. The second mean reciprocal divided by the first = 1.01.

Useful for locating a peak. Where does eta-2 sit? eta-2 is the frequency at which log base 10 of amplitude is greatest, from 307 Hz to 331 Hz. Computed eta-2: 317.0 Hz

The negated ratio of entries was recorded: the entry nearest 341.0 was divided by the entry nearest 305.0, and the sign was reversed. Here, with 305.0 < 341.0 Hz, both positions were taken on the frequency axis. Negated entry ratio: -0.983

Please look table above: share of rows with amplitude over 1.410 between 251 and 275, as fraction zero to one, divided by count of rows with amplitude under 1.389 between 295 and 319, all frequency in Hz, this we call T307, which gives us 0.42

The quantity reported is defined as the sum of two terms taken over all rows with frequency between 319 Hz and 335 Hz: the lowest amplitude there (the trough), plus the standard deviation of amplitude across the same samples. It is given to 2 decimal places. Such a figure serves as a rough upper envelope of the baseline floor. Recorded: 1.38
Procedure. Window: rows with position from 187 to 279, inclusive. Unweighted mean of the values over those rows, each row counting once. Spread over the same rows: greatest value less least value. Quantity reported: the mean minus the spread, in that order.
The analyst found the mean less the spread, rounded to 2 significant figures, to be 0.95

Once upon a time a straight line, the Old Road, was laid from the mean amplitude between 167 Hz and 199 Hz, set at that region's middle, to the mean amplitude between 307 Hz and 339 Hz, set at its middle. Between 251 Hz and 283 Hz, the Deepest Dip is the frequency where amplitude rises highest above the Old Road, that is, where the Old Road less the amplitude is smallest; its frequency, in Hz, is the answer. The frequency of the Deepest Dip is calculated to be 261.0 Hz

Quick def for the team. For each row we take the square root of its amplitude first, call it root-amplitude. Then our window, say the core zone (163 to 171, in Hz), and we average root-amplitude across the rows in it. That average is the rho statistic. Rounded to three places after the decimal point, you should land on 1.186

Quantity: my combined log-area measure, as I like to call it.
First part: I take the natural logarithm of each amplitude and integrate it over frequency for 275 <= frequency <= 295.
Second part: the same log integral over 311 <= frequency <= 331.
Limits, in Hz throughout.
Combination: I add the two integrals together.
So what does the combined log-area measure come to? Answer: 14.1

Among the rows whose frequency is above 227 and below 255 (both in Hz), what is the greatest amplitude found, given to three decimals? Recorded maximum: 1.456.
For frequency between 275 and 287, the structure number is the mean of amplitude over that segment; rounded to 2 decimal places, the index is 1.48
